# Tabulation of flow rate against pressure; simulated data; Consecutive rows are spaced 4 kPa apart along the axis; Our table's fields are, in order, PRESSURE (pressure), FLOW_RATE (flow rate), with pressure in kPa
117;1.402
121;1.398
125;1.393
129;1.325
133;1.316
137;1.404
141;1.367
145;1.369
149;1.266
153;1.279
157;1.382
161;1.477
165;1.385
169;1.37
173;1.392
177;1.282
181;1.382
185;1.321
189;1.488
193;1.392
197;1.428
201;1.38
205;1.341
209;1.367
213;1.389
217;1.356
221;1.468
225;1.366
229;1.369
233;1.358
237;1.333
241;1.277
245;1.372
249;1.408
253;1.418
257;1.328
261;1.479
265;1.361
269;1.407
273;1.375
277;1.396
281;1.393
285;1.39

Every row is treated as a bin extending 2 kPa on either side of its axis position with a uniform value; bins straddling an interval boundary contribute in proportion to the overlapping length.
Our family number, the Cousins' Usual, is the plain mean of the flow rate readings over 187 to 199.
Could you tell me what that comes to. 1.44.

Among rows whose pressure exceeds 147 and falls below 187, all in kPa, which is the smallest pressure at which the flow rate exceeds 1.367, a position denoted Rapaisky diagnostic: 157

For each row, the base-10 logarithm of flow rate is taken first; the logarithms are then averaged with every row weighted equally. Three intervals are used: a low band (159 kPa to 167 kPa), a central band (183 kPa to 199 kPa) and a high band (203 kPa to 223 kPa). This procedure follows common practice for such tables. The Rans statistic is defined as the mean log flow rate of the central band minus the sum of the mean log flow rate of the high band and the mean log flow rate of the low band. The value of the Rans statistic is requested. -0.148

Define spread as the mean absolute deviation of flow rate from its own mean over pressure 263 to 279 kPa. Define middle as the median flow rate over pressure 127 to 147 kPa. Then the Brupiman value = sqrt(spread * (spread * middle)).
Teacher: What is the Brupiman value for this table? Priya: 0.020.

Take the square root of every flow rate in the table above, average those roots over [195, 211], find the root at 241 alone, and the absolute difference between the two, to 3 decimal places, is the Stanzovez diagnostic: 0.044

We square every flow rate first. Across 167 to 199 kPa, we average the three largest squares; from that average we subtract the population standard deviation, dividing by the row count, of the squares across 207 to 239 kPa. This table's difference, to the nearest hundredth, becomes 1.96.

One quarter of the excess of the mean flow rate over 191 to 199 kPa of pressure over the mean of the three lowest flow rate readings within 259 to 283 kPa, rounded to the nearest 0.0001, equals 0.0084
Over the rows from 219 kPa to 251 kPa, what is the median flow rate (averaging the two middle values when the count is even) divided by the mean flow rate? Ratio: 1.00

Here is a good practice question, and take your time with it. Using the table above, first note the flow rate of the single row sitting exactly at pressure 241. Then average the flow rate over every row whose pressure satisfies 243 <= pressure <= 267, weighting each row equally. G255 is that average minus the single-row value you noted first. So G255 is 0.12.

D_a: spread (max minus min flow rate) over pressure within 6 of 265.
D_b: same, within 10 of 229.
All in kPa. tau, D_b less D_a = 0.017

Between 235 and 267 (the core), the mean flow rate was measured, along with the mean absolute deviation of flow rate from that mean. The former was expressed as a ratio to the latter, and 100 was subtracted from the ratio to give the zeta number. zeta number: -71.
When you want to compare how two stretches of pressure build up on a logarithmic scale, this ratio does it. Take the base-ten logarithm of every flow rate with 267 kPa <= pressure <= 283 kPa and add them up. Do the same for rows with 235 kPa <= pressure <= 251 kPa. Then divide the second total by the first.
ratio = 0.90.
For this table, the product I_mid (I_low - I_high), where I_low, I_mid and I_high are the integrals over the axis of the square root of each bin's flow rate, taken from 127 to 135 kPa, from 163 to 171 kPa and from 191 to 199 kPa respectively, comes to -3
